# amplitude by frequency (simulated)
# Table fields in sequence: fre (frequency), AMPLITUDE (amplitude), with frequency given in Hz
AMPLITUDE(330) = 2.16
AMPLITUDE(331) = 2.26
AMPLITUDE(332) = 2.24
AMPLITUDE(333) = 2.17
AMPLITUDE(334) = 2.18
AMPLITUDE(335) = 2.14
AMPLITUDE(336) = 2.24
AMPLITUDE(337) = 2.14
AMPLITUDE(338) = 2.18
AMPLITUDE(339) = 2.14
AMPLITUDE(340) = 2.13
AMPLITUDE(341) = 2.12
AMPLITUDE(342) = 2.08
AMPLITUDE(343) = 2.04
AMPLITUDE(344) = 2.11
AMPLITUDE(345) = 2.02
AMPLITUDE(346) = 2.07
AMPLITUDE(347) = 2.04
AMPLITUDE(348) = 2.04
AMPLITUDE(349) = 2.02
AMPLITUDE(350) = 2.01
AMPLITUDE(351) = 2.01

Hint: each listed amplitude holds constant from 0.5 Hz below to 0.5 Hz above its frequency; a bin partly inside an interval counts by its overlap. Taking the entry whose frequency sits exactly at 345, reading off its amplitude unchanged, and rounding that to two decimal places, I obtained 2.02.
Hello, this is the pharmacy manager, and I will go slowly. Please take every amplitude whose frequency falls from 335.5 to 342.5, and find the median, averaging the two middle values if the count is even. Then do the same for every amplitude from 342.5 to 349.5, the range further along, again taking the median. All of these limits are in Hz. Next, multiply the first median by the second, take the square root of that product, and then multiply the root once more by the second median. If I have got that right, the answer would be 4.26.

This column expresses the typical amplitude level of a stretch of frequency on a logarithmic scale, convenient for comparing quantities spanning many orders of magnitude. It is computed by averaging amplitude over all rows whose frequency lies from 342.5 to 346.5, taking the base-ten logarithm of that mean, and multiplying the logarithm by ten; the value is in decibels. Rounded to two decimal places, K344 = 3.14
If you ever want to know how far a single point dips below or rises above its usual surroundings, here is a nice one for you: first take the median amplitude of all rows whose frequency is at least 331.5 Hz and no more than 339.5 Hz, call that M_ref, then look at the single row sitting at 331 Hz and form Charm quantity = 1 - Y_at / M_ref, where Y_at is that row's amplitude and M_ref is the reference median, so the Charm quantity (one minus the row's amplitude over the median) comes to -0.04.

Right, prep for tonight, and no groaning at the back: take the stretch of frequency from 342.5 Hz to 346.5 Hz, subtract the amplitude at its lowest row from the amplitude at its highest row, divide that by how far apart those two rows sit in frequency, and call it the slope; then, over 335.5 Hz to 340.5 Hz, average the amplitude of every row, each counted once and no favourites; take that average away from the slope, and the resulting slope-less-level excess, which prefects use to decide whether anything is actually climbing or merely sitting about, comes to -2.16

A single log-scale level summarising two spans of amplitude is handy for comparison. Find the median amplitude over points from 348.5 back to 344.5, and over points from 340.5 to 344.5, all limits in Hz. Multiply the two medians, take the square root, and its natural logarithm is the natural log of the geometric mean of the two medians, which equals 0.726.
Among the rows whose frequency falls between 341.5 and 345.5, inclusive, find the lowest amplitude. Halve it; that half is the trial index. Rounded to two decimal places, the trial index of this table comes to 1.01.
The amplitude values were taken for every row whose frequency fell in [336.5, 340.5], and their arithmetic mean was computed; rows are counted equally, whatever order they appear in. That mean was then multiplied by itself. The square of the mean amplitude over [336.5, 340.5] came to 4.6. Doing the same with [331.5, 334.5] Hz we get 4.8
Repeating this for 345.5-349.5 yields 4.2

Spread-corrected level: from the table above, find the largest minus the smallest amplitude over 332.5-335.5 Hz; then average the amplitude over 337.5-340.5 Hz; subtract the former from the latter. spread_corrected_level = 2.11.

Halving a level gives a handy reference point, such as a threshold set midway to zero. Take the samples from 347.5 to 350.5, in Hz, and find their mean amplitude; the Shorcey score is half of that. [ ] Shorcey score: 1.01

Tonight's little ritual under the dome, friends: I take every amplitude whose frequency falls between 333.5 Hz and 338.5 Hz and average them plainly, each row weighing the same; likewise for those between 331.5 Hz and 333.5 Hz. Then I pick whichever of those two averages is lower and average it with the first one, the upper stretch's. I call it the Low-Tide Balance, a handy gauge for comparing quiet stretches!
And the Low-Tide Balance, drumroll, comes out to 2.18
